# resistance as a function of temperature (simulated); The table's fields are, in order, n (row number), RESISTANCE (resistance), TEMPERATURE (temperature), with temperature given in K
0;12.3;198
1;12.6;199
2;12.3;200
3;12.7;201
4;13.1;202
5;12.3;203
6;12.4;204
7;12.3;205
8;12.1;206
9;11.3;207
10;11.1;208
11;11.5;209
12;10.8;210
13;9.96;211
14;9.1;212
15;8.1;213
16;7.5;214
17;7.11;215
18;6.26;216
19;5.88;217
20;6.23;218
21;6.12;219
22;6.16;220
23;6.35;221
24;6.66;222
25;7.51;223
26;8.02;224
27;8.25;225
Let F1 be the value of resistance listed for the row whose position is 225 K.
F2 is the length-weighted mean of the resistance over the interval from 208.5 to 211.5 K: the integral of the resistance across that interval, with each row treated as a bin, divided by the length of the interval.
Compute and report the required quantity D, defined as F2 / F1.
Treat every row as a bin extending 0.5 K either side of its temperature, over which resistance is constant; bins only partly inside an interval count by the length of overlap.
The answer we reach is 1.3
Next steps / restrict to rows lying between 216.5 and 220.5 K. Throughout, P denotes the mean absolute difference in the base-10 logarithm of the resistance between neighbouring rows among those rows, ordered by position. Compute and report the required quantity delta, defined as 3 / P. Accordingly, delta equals 252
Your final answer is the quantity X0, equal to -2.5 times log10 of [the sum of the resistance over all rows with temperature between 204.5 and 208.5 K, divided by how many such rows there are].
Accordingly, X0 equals -2.7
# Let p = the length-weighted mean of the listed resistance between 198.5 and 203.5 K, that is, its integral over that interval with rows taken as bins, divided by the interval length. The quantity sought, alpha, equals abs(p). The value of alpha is 12.6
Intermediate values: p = 12.6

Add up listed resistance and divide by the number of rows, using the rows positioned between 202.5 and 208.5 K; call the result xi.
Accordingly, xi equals 12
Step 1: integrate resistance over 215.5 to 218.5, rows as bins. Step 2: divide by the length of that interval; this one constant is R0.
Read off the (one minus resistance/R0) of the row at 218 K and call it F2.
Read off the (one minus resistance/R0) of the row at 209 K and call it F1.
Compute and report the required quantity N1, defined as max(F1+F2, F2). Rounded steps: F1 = -0.9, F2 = -0.02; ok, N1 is 0.0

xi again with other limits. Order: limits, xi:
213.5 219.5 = 7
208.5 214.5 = 9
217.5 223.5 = 7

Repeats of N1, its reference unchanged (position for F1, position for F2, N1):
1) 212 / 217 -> 0.0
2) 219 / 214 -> -0.2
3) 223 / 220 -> 0.0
